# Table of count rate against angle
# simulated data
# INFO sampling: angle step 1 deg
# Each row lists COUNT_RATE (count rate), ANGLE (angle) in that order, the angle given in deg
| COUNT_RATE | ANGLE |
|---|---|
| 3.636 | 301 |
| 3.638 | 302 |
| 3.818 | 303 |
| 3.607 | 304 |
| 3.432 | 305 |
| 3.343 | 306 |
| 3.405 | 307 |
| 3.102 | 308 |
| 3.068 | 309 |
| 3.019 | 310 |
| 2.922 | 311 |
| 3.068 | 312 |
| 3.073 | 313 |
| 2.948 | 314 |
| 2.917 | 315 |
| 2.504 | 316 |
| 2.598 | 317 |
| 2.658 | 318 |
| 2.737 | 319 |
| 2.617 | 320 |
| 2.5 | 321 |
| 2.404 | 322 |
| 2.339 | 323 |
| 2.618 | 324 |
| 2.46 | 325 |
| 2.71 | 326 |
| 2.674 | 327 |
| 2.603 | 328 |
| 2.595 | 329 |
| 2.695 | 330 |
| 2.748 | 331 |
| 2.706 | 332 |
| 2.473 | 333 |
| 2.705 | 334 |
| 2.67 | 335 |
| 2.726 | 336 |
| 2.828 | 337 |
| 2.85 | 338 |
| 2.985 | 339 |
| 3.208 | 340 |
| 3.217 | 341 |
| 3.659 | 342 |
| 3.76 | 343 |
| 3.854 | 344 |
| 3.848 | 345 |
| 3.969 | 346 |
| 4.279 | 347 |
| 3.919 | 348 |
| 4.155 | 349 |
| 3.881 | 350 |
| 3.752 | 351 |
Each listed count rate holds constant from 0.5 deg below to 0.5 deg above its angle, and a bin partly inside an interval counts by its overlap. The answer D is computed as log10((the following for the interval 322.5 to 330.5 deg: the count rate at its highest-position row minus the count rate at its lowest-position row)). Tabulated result -0.45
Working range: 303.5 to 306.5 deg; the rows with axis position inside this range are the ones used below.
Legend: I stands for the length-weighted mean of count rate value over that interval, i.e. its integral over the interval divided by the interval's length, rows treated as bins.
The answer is 3.5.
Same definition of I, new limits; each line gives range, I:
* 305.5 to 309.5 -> 3.2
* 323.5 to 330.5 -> 2.6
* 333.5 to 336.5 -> 2.7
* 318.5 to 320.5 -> 2.7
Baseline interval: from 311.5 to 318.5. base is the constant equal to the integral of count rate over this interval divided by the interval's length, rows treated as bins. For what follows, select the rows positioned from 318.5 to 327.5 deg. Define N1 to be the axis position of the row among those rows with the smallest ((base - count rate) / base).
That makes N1 319 deg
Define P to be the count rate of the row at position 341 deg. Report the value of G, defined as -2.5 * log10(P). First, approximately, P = 3.217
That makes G -1.27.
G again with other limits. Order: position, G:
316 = -1.00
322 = -0.95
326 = -1.08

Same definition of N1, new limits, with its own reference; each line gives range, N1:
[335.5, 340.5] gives 340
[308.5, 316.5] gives 313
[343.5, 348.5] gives 347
